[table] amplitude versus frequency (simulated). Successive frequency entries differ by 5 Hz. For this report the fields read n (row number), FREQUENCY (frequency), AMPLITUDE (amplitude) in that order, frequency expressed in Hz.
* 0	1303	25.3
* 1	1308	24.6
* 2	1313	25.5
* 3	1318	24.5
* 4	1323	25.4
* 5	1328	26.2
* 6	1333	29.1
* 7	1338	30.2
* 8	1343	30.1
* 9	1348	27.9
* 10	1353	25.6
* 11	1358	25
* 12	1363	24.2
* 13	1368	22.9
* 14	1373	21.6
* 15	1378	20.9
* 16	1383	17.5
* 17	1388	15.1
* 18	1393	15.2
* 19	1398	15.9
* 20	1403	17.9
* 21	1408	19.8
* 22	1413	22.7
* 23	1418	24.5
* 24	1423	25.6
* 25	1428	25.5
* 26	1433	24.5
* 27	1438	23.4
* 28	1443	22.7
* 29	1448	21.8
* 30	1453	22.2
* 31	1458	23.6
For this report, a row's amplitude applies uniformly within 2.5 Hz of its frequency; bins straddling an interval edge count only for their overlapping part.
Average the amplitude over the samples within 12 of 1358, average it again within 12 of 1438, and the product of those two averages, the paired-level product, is 592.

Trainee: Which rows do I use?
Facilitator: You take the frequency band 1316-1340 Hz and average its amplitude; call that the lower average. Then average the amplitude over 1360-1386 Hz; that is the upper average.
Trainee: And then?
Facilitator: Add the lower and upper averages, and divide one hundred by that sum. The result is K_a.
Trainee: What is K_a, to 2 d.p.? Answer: 2.06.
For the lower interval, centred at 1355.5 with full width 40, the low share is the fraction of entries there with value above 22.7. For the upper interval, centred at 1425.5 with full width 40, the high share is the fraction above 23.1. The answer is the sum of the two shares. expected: 1.5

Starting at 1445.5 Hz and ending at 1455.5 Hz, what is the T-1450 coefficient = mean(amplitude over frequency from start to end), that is 22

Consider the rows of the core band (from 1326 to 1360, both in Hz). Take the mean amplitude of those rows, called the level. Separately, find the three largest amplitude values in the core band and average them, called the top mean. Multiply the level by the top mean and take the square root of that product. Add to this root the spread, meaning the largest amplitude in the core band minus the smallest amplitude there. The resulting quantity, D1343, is 34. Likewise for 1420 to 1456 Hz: 28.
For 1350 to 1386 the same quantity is 32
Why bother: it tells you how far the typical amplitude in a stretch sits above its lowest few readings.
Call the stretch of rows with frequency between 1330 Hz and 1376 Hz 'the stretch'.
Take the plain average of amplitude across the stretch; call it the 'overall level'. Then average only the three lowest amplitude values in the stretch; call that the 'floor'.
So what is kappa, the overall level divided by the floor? 1.15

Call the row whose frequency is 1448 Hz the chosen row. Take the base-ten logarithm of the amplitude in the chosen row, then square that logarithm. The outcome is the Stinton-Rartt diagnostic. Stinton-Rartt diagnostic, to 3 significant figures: 1.79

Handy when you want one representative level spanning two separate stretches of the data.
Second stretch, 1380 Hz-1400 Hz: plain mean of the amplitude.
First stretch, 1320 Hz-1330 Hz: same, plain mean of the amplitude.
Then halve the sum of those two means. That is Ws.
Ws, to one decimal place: 20.9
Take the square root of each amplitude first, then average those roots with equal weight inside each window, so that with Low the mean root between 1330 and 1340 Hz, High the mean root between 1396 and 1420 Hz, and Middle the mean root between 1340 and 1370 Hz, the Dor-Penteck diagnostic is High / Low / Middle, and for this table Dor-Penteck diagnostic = 0.162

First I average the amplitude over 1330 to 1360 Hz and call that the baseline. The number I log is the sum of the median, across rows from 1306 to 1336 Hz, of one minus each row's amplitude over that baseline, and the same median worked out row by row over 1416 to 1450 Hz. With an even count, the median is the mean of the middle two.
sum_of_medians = 0.22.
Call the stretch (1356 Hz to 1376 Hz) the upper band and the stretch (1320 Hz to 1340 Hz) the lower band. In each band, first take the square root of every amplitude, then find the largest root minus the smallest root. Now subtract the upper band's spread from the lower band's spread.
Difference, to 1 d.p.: 0.1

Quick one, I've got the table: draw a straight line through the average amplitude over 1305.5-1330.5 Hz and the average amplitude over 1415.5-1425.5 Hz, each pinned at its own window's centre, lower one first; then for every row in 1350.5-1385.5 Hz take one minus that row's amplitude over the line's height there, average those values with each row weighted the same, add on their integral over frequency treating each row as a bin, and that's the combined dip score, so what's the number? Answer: 4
